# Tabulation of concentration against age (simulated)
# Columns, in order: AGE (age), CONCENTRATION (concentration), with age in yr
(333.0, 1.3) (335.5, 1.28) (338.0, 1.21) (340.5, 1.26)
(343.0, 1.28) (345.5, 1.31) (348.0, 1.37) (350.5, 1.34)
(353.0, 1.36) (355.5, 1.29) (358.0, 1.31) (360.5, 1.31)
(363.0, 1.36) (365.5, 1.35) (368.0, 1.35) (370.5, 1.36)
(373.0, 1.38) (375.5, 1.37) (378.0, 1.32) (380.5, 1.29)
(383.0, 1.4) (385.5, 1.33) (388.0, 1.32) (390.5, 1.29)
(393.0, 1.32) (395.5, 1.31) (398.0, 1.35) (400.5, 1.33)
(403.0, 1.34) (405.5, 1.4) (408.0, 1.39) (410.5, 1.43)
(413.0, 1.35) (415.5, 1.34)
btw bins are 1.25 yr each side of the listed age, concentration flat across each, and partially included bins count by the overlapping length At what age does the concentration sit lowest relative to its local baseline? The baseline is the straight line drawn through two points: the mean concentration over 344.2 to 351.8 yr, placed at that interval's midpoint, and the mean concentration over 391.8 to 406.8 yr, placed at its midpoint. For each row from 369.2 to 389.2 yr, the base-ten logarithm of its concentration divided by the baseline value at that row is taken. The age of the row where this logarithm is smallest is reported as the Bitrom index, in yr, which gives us 380.5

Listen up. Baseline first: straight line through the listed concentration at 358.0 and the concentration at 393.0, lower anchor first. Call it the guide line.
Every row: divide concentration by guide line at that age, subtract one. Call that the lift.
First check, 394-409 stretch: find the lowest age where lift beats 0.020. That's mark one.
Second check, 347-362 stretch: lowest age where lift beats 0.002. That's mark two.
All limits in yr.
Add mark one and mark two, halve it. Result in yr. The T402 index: 373.0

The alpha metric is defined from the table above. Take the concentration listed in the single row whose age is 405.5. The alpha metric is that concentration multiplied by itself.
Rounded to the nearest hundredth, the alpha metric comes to 1.96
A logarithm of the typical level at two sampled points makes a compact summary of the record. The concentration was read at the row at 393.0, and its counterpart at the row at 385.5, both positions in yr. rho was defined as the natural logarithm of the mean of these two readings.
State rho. 0.281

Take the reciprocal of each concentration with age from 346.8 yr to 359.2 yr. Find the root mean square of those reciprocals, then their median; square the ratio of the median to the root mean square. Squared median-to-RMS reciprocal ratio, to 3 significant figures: 0.990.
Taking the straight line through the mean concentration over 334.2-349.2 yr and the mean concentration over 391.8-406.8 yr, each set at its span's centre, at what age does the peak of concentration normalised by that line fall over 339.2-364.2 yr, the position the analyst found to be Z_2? 348.0 yr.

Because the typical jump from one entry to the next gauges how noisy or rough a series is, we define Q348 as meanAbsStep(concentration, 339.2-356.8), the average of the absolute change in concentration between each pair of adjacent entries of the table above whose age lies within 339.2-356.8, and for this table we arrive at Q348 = 0.038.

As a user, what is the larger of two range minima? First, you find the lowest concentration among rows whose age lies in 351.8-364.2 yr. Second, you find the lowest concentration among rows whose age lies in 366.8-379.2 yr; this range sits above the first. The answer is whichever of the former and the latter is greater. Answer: 1.32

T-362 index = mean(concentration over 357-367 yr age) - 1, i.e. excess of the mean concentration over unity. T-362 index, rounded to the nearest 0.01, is 0.33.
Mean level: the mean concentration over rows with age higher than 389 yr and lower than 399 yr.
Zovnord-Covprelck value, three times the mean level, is 3.95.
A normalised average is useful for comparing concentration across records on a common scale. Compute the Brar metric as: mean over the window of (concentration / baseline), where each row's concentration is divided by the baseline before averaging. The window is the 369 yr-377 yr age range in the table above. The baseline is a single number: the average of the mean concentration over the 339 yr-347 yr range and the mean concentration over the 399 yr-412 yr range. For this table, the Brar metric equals 1.03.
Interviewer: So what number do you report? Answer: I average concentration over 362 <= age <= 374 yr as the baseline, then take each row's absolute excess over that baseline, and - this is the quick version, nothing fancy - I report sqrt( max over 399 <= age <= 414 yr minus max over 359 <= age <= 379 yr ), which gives 0.14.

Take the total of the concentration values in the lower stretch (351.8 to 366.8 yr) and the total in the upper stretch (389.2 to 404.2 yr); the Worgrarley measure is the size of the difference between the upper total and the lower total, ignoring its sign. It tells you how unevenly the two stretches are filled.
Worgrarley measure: 0.040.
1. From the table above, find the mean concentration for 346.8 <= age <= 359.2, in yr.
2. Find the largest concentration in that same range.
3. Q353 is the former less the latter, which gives -0.036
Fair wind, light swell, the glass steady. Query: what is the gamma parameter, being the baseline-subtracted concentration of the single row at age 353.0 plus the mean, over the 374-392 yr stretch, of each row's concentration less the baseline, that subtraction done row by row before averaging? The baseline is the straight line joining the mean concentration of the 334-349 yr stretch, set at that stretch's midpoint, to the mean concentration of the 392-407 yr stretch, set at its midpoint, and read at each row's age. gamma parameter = 0.070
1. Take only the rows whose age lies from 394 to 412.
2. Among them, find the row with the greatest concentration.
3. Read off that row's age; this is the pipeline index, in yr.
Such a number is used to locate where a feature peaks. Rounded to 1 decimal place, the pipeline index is 410.5 yr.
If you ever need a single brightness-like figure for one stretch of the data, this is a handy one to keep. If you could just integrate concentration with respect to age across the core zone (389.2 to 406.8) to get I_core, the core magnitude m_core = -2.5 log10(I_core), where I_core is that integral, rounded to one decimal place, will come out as -3.4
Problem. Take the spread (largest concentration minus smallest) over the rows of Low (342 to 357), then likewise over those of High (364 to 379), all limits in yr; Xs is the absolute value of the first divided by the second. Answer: 1.5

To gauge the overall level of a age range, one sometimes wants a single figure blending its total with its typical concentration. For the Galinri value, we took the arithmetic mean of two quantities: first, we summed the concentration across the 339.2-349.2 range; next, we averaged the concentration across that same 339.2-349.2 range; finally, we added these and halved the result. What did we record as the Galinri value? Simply 3.26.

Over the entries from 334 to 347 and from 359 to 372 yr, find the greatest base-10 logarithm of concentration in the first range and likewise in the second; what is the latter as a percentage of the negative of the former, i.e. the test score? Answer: -114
